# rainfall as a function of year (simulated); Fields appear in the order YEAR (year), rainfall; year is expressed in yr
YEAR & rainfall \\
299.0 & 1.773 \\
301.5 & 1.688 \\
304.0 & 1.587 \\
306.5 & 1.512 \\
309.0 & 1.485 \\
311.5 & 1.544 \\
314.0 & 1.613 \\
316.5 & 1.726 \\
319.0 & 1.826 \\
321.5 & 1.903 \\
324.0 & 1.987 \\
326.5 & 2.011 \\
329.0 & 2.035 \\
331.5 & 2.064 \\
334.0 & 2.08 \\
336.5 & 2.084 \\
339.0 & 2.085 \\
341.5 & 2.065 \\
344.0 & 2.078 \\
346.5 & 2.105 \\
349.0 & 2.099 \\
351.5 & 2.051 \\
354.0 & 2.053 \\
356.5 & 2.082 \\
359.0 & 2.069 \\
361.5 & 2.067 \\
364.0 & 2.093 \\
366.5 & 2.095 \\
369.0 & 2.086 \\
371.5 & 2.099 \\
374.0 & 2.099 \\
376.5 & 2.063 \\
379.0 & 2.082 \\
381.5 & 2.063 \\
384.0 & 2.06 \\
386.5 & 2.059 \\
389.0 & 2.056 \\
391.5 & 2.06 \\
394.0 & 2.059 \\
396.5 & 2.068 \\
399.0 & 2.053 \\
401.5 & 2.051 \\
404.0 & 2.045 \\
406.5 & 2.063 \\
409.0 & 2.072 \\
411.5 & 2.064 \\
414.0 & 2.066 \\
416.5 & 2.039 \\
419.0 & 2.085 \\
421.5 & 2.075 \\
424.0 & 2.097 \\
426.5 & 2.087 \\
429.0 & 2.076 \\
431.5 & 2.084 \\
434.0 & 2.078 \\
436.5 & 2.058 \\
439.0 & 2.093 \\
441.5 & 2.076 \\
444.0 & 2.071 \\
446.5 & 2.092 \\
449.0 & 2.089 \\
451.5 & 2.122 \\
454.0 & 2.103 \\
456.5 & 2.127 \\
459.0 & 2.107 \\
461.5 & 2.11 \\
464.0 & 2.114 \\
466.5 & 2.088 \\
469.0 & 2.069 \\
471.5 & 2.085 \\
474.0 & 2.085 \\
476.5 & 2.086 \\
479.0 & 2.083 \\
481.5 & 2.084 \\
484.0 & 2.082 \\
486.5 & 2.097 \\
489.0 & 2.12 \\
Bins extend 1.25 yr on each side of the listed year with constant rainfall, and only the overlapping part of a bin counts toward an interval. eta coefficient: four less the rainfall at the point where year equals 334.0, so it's 1.92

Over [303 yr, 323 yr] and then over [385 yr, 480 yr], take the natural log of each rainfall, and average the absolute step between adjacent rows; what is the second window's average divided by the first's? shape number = 0.14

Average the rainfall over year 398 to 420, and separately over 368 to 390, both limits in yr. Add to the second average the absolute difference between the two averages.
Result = 2.09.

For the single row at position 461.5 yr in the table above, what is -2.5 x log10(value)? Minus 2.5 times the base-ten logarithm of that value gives -0.811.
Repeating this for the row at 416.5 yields -0.774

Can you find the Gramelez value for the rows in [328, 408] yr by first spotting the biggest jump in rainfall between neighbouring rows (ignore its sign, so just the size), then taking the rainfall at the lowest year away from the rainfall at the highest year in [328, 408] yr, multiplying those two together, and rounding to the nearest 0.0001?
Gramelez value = 0.0013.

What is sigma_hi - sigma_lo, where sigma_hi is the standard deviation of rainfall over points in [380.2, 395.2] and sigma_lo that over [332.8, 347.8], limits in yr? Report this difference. -0.01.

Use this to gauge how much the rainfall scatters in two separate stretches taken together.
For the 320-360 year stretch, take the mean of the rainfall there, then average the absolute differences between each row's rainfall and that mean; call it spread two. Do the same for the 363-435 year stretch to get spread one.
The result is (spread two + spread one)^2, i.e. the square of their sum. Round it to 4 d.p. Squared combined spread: 0.0024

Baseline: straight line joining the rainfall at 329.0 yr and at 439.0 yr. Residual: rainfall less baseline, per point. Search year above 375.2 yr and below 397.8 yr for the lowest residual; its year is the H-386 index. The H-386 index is 389.0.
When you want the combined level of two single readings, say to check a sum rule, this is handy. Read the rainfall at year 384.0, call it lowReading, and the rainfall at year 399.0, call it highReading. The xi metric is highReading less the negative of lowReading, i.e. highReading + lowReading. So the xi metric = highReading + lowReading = 4.11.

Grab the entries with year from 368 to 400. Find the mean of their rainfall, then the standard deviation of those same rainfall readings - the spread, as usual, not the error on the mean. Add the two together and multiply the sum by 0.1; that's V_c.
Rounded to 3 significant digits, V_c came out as 0.209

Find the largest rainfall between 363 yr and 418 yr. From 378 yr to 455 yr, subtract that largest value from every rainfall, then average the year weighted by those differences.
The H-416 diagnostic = 406.8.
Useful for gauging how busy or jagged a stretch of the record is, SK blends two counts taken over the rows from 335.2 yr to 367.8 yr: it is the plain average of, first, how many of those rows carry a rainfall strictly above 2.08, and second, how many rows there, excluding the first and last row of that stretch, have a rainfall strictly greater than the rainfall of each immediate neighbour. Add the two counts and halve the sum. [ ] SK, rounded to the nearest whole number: 5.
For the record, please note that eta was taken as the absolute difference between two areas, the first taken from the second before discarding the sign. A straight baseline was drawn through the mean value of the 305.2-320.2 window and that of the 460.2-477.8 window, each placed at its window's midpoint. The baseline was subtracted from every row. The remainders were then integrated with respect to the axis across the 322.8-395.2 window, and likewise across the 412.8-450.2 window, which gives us 18.8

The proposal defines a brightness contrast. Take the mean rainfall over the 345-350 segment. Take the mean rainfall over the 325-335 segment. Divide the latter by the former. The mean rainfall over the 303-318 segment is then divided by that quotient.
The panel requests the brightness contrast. 1.62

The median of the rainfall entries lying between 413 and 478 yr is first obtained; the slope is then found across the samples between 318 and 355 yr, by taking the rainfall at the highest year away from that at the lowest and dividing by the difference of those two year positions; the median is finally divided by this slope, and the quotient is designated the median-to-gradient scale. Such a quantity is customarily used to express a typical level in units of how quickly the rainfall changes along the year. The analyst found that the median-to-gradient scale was 322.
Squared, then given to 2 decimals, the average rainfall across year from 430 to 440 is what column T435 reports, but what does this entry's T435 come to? 4.32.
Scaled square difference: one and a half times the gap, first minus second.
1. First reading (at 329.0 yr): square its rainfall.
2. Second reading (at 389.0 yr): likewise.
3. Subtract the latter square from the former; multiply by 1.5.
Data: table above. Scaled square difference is -0.13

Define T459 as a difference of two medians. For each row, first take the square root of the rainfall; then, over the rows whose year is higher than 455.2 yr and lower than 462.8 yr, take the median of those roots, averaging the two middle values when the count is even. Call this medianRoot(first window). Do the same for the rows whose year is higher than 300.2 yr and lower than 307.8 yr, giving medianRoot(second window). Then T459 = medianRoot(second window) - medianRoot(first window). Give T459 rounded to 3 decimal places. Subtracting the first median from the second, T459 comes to -0.193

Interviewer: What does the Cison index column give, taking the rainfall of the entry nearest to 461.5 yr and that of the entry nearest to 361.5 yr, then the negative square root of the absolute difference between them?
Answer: -0.21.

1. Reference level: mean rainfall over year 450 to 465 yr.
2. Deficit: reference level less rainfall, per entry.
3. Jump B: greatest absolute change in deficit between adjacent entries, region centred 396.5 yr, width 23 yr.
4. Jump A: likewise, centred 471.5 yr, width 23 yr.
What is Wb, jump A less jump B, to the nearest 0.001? 0.008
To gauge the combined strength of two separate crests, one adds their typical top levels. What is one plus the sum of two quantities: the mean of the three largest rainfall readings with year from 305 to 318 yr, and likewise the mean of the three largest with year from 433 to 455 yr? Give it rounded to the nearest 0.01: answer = 4.73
